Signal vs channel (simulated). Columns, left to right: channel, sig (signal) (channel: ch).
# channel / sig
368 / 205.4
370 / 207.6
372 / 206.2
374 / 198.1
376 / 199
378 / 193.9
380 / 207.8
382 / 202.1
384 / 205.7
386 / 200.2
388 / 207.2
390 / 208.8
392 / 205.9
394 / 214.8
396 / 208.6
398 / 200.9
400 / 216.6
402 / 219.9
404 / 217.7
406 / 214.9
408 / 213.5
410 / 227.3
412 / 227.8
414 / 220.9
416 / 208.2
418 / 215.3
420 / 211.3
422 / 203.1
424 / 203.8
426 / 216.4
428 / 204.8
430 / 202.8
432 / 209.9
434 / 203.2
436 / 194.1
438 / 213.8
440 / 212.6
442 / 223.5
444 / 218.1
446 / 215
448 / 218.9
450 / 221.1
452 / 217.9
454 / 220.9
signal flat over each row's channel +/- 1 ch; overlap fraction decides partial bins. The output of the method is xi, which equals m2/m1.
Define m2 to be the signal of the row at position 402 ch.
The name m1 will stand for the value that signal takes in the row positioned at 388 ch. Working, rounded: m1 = 207.2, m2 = 219.9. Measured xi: 1.06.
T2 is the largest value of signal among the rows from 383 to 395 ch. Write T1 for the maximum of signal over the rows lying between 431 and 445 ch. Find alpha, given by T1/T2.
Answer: 1.04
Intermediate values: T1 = 223.5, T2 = 214.8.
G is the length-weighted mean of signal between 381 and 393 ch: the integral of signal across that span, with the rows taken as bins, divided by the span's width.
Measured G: 205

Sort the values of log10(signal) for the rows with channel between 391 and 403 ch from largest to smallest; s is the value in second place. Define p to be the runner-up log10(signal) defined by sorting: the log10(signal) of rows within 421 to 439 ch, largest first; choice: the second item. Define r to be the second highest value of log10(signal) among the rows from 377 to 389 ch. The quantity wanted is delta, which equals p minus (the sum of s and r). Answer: -2.32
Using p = 2.33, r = 2.316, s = 2.336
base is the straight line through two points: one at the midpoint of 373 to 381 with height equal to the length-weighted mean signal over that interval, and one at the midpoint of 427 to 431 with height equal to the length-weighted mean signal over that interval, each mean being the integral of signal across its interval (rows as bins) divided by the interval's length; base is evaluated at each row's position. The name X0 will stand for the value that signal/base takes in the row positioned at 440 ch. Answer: 1.04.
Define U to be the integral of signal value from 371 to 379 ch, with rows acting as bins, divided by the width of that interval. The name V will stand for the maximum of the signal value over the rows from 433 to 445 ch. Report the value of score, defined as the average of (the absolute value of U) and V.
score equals 211.4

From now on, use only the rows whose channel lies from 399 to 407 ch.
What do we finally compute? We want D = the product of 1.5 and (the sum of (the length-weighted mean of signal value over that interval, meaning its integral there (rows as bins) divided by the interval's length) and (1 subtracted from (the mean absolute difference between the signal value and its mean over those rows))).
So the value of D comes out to 327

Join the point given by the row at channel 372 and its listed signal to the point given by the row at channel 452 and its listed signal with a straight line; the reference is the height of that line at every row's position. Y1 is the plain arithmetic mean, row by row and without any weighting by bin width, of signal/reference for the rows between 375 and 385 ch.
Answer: 0.97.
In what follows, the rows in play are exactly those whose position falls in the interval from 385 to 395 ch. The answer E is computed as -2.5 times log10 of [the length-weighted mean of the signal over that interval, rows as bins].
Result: -5.79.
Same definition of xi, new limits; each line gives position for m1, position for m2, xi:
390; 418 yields 1.03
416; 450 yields 1.06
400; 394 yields 0.99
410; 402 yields 0.97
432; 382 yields 0.96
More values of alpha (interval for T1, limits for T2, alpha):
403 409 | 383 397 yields 1.01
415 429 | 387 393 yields 1.04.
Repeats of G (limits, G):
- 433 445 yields 211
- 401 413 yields 220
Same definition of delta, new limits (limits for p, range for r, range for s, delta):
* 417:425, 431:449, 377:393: -2.33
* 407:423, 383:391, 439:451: -2.30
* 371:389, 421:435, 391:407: -2.34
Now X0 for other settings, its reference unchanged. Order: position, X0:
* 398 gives 1.00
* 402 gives 1.09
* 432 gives 1.03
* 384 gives 1.03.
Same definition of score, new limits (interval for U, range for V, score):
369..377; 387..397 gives 208.8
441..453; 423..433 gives 217.7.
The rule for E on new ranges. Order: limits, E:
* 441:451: -5.85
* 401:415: -5.86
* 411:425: -5.82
